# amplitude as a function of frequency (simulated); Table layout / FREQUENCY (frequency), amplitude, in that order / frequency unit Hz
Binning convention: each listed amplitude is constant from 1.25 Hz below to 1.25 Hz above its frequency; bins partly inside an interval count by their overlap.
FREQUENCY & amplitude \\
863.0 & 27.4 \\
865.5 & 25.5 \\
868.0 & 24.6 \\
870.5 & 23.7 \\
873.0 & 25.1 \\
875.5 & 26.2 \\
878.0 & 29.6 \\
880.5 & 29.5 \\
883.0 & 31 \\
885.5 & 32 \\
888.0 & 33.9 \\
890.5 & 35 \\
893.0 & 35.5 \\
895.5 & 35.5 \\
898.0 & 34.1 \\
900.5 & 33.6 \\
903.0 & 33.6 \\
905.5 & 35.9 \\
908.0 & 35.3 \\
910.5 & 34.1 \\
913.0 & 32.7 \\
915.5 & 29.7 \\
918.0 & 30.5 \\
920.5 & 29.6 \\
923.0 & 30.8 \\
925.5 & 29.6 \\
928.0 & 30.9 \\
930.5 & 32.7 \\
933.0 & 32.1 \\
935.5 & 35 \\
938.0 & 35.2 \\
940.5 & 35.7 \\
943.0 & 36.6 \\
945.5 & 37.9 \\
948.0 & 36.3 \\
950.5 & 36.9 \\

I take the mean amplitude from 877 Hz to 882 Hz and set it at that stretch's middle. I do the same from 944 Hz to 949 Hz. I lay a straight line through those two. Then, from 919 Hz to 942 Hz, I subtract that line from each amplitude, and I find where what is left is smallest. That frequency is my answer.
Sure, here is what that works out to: 925.5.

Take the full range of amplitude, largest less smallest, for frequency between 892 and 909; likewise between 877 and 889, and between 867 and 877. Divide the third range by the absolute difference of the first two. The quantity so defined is 1.2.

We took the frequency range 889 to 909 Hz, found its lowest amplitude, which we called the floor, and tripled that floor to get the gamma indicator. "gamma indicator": 101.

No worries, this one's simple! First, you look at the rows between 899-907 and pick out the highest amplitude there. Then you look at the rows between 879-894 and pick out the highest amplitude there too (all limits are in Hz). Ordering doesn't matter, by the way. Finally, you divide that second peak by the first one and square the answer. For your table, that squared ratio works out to 0.98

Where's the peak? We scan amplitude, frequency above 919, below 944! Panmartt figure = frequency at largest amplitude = 943.0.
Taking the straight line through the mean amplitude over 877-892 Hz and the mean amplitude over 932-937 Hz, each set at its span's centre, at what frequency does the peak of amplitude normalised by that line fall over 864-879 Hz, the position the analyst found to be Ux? 878.0 Hz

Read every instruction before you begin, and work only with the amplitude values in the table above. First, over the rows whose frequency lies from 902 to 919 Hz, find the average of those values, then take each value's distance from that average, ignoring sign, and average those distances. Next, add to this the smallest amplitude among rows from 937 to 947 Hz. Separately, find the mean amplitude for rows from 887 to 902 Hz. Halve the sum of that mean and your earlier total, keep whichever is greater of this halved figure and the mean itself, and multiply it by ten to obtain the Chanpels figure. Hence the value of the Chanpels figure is 358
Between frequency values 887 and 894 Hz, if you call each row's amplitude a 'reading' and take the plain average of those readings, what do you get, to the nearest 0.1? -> 34.8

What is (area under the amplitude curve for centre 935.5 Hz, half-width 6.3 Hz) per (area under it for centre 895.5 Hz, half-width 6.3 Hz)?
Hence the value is 0.98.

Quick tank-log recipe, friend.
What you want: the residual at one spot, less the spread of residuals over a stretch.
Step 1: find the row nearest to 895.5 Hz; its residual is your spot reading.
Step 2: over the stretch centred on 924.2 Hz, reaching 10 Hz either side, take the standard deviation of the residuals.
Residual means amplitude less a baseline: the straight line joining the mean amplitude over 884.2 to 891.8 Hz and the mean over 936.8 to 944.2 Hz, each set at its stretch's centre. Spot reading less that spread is 0.6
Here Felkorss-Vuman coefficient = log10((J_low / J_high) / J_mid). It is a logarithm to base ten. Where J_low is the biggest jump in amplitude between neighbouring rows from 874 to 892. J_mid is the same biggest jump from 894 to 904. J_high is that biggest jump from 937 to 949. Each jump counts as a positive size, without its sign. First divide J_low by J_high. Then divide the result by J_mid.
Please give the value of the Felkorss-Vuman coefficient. 0.18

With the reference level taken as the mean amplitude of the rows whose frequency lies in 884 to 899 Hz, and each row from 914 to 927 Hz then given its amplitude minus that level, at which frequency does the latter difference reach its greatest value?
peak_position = 923.0 Hz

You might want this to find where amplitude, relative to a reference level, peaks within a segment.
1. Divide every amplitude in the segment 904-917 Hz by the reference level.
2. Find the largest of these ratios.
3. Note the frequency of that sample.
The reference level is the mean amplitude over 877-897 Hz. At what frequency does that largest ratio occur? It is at 905.5 Hz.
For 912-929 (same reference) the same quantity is 913.0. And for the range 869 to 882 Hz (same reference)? 878.0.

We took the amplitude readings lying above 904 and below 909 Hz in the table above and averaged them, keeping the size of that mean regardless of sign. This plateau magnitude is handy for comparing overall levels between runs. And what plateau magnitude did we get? 36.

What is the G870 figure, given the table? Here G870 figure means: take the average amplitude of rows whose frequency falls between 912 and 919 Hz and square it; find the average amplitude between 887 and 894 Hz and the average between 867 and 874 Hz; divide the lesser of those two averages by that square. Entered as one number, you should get 0.026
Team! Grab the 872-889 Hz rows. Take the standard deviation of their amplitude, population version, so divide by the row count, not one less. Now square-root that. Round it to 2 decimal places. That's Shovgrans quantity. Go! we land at 1.70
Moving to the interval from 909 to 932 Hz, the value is 1.24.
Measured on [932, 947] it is 1.33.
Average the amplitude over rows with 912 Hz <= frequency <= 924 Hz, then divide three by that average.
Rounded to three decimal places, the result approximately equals 0.098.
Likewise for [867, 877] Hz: 0.120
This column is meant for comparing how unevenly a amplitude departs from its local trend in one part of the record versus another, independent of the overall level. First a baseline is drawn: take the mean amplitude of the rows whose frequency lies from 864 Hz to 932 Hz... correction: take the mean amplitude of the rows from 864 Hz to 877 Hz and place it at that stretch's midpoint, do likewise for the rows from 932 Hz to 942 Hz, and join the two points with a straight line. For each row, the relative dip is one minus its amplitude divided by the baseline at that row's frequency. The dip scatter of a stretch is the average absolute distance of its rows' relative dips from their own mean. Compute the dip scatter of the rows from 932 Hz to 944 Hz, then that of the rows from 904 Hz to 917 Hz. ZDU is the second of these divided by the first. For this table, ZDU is 3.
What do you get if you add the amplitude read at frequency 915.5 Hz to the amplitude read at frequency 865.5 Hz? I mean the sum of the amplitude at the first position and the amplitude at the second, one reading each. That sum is 55.2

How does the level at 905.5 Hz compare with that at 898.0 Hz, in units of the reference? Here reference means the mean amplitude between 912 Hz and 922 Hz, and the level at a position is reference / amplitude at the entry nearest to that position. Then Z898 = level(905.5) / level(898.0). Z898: 0.95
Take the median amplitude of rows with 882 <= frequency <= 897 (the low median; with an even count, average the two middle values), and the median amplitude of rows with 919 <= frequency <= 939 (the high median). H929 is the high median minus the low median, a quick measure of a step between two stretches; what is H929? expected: -3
